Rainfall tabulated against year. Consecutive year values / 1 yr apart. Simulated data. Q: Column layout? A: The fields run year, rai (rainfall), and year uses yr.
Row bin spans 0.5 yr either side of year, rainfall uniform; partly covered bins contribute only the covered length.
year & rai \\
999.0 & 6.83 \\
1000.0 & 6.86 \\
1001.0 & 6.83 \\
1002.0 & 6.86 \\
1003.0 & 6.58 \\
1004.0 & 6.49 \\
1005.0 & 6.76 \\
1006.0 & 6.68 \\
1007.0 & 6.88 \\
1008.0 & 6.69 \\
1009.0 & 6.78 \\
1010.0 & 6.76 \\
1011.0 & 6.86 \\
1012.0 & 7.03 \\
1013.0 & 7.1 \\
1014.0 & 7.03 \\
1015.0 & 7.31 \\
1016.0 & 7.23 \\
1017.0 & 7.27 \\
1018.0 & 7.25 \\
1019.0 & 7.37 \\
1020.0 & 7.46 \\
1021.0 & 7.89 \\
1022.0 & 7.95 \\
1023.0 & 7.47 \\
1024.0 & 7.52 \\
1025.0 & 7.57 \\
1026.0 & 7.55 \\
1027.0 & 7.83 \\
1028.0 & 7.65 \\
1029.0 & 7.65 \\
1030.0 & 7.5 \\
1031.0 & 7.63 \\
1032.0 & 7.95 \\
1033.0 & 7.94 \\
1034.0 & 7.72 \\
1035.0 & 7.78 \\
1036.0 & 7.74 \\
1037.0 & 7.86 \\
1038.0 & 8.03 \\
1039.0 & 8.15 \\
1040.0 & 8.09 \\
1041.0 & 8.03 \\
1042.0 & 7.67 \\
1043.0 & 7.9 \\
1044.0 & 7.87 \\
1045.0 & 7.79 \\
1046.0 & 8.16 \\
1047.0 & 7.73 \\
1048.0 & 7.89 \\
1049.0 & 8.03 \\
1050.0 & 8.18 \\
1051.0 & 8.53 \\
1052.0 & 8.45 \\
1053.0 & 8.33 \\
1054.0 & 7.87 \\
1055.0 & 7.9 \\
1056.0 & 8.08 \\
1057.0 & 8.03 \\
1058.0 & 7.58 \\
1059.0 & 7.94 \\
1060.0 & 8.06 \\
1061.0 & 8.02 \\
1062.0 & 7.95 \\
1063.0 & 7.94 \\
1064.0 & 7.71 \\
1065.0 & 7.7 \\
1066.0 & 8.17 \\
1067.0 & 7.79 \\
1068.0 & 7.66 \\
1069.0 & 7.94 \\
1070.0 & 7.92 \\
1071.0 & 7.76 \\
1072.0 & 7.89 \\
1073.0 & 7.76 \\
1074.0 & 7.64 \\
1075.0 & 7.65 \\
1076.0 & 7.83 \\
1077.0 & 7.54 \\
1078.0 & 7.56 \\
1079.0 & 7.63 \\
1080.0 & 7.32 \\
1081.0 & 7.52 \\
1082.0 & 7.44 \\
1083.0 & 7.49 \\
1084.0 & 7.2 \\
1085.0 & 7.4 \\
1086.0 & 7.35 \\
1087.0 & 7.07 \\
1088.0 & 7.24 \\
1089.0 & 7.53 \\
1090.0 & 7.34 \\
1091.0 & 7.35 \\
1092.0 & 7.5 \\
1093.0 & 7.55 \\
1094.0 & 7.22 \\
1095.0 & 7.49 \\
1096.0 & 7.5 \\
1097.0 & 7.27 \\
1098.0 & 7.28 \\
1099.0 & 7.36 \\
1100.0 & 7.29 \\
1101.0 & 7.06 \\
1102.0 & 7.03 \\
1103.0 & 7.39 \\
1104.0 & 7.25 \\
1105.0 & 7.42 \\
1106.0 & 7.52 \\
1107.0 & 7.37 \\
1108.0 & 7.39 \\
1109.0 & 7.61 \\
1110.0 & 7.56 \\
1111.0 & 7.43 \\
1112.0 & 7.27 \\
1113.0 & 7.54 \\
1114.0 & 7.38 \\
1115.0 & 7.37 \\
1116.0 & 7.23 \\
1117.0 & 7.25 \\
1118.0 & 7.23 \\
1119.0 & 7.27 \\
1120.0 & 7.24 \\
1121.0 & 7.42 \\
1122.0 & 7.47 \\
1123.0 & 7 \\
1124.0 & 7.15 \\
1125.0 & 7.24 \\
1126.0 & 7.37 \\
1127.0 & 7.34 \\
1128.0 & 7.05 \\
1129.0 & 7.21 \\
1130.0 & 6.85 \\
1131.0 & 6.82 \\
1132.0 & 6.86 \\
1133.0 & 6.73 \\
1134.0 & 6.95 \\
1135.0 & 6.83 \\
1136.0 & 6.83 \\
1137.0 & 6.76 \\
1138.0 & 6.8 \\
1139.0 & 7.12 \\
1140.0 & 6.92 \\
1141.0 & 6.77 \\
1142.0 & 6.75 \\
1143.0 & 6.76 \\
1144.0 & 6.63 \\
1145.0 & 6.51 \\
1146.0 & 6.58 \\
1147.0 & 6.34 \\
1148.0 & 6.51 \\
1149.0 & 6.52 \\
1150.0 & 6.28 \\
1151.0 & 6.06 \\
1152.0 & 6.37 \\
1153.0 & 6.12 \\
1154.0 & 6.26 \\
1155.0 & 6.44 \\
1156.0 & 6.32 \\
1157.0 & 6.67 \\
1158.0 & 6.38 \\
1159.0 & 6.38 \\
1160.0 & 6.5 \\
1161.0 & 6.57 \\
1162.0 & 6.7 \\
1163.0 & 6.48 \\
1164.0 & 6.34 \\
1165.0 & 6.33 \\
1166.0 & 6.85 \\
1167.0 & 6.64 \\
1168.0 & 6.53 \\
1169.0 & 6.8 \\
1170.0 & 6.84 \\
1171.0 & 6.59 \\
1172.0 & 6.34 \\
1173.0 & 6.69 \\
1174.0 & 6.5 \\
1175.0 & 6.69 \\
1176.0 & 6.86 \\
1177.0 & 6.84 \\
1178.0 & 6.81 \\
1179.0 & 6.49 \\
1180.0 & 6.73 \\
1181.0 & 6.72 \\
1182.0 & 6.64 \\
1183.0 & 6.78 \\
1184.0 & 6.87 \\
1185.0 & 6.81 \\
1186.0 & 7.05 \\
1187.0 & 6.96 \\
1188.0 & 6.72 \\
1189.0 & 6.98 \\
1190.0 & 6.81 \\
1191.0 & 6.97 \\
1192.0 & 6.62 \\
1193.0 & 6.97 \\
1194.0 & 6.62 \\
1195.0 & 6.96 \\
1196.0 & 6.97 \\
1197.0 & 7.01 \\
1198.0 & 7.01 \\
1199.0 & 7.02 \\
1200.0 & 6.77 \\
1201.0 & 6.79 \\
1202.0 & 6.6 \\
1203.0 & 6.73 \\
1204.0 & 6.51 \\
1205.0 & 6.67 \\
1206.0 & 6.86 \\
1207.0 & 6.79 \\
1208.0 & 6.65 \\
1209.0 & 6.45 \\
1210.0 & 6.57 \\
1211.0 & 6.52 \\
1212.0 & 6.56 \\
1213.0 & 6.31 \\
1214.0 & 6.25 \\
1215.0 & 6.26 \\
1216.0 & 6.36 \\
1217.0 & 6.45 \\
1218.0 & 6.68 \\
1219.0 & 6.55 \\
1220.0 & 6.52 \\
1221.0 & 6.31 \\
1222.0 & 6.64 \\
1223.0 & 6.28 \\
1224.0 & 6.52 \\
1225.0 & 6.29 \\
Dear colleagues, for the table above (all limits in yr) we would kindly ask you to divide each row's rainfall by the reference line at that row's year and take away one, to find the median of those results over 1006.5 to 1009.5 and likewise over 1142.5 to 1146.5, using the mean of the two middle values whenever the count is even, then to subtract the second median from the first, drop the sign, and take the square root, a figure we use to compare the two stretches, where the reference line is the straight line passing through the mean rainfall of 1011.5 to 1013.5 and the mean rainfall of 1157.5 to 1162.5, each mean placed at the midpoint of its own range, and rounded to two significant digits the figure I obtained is 0.22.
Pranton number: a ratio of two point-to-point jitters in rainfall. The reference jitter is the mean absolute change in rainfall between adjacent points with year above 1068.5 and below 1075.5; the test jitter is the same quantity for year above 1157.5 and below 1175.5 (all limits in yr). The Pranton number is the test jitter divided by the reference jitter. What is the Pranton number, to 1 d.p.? 1.9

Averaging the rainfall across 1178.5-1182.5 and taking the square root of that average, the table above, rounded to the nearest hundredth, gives 2.58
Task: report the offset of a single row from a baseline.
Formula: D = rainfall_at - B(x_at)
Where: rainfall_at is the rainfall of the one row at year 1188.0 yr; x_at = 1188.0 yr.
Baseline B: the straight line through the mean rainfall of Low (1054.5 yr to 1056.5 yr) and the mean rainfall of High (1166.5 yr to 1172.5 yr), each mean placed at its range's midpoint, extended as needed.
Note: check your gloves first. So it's 0.3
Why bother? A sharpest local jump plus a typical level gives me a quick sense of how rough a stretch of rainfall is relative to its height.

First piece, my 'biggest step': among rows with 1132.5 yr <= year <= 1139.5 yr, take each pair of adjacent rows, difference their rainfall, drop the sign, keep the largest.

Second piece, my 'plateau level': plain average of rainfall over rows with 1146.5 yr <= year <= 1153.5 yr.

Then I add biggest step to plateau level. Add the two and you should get 6.6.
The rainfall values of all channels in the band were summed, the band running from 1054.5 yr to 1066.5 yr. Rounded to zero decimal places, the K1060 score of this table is 95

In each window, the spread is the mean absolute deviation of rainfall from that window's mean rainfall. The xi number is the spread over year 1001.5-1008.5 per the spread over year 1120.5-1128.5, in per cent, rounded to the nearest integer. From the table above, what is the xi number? 75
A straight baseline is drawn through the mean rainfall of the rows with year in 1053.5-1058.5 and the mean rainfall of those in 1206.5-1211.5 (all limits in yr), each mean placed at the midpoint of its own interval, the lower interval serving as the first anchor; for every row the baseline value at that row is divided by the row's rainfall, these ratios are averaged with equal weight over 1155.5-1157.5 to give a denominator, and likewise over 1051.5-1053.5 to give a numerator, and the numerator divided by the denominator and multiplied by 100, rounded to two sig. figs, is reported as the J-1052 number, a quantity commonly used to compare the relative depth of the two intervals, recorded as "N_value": 87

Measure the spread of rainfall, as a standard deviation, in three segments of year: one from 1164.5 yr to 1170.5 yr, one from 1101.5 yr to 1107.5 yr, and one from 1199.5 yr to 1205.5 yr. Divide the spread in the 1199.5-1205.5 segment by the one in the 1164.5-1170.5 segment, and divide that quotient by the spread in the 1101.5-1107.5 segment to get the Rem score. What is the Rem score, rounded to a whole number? 3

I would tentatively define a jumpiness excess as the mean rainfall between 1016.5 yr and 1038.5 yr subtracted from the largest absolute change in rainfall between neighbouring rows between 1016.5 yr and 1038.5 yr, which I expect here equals -7.2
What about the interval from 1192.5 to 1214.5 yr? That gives -6.4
